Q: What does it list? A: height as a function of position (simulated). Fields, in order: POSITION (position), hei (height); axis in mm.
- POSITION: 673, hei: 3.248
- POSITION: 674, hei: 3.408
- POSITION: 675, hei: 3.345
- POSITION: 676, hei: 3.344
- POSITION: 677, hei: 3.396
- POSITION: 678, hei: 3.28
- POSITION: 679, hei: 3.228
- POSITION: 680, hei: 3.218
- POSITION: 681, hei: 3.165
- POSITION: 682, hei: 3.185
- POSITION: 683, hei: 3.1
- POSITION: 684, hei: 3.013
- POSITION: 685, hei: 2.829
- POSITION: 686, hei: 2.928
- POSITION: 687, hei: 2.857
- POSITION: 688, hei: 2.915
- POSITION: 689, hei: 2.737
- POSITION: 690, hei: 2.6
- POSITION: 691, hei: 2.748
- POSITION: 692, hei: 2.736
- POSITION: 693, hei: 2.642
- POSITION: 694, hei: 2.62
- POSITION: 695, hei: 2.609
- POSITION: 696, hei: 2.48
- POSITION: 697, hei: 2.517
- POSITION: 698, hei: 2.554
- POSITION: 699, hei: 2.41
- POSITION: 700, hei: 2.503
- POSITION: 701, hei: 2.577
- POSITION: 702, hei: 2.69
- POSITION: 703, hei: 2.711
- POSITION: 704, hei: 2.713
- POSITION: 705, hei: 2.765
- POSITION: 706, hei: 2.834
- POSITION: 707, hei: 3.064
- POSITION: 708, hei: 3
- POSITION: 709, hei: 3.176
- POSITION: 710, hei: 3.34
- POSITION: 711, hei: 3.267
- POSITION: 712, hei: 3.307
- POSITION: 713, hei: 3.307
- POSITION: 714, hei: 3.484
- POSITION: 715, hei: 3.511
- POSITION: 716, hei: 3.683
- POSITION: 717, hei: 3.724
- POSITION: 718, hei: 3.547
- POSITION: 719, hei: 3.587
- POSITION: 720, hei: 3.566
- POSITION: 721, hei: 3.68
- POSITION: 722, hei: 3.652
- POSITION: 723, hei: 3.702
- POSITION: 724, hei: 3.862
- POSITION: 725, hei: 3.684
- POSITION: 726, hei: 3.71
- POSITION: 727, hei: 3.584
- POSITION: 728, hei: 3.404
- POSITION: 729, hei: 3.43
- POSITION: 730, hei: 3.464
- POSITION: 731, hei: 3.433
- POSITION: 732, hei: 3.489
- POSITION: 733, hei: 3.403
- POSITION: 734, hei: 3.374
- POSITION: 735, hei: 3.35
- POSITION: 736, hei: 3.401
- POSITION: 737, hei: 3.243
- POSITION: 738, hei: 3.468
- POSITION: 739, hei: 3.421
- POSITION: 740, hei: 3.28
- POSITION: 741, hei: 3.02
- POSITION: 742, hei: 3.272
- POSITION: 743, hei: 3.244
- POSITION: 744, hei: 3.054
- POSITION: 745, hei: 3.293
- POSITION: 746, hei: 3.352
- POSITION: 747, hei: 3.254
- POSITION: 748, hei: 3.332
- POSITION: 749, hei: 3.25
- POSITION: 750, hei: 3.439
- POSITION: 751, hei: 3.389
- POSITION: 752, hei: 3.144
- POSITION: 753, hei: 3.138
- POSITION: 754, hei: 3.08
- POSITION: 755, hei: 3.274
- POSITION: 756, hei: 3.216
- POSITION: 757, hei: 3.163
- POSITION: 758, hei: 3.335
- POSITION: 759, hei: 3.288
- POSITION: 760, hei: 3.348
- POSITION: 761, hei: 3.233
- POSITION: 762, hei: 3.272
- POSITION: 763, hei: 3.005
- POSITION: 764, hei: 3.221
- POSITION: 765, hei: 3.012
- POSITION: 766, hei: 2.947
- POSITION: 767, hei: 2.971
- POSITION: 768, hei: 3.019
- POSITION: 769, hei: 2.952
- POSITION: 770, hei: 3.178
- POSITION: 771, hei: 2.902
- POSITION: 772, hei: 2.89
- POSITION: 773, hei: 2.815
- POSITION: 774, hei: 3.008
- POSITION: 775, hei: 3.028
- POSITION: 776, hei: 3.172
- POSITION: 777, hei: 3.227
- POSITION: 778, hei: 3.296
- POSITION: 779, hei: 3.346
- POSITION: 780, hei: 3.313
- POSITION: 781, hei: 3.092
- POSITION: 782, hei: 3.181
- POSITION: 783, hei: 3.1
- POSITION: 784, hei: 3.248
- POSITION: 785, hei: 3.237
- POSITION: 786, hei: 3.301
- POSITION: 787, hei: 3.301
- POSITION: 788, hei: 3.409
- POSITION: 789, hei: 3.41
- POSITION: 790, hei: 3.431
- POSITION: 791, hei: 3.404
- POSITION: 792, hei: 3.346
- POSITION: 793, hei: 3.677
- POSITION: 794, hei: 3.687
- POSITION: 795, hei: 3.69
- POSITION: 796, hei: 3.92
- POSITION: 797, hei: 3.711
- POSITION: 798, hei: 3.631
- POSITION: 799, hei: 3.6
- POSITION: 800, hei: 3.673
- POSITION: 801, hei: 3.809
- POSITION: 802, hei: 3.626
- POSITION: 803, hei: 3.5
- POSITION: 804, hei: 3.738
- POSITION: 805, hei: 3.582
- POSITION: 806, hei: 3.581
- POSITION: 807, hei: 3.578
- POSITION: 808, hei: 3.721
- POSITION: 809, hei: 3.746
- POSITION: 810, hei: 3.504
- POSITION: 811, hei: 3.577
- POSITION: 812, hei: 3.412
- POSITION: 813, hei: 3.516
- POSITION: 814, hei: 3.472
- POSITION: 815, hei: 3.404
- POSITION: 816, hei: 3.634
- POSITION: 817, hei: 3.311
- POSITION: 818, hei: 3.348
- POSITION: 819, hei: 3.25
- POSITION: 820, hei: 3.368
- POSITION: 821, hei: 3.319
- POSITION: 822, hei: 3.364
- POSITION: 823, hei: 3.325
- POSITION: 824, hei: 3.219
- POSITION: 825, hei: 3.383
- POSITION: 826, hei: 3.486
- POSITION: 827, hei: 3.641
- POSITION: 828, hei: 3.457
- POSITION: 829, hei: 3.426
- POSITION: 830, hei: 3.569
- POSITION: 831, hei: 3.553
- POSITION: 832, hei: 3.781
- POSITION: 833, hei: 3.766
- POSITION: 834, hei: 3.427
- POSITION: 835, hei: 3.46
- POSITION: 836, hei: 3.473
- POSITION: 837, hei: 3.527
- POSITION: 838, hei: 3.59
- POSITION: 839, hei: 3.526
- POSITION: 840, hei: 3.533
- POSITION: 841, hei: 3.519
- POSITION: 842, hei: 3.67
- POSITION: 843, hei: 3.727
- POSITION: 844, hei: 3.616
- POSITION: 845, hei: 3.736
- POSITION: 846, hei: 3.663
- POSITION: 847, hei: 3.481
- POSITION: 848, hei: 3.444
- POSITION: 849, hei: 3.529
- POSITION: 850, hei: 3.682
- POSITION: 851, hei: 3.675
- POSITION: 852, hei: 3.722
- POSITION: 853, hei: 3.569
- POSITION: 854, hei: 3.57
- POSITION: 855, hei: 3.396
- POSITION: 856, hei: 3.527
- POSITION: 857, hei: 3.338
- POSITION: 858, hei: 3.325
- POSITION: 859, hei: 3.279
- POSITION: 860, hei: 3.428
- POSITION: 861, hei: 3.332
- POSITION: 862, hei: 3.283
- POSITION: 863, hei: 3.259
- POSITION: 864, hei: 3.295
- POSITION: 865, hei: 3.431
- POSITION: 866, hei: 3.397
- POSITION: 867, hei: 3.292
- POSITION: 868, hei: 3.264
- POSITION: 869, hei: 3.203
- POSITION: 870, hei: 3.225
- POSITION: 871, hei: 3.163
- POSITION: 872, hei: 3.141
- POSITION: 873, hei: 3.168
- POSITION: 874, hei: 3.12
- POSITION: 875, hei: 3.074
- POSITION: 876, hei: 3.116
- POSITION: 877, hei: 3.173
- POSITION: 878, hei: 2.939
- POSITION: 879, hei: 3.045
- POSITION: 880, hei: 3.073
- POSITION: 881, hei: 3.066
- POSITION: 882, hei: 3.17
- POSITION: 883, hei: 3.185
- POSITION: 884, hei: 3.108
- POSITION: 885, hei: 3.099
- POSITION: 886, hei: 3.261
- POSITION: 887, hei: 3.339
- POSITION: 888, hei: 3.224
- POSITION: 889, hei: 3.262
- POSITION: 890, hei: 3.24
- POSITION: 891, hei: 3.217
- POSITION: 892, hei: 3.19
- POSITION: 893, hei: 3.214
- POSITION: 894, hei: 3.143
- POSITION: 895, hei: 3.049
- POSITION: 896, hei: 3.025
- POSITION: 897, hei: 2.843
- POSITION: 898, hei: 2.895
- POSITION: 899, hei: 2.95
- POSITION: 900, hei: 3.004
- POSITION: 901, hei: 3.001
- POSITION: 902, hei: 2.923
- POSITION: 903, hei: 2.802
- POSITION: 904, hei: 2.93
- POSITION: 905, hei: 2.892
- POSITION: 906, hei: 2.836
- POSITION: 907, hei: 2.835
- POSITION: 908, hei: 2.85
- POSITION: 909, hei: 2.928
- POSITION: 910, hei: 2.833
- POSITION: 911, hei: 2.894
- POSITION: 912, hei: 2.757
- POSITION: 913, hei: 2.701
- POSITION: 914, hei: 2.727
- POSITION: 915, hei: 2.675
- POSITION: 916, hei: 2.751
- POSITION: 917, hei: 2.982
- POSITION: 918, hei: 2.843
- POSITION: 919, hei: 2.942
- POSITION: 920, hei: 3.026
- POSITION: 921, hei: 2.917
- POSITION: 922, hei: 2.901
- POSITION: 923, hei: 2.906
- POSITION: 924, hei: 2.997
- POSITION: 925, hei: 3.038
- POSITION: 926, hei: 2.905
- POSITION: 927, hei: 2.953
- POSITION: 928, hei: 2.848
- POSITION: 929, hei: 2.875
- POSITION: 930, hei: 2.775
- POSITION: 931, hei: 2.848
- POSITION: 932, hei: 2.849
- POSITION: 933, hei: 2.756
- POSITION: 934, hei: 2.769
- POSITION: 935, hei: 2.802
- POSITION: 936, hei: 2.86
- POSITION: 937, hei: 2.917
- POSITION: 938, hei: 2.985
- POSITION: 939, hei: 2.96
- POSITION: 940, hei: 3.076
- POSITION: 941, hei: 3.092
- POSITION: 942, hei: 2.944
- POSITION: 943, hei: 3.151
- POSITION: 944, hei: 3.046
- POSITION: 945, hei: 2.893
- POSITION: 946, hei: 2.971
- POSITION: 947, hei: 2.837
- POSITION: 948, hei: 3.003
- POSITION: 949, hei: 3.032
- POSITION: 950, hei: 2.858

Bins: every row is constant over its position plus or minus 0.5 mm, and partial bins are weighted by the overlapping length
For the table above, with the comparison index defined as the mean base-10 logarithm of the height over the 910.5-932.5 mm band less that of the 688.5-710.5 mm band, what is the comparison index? 0.02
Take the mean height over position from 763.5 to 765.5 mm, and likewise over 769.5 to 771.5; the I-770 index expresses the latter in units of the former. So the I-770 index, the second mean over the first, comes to 0.98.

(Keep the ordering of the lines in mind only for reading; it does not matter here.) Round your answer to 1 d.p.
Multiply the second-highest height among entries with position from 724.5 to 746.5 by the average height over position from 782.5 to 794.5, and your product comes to 12.4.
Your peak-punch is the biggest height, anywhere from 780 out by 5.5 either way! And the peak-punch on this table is 3.346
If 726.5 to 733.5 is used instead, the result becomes 3.584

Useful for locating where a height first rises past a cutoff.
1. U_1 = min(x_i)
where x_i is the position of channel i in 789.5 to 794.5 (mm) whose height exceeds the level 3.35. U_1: 790 mm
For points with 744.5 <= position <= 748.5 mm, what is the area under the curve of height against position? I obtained 13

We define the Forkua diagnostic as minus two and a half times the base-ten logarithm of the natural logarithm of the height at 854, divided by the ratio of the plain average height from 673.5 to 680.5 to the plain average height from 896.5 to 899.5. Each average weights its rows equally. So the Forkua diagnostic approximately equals -0.11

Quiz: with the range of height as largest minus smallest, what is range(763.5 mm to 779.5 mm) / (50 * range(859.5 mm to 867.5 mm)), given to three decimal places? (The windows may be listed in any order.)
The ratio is 0.062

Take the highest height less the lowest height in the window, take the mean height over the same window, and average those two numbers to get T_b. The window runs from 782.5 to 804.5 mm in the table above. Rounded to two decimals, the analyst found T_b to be 2.17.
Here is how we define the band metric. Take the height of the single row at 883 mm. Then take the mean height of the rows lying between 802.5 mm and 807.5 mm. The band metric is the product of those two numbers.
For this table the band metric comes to 11.5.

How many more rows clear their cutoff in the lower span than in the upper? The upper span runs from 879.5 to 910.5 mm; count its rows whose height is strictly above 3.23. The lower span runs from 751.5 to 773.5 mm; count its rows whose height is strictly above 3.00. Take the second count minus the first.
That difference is 12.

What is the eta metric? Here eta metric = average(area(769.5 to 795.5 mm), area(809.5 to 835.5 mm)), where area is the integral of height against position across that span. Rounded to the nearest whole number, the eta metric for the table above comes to 87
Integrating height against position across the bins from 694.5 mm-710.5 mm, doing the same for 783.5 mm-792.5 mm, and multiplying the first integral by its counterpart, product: 1322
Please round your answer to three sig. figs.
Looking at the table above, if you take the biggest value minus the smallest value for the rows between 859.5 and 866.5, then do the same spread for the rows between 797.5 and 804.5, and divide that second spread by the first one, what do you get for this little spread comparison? 1.80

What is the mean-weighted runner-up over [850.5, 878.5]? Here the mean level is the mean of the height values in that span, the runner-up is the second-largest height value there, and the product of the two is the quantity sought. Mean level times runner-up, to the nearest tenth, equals 12.2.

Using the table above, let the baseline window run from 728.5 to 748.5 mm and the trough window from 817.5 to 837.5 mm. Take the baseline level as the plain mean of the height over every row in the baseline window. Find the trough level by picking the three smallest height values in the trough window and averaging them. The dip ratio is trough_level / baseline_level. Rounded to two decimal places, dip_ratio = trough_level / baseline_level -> 0.98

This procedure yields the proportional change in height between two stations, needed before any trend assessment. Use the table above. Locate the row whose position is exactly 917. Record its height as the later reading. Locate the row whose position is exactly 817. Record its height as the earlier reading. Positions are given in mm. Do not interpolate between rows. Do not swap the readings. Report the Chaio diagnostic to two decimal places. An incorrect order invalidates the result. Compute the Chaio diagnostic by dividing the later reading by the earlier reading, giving 0.90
